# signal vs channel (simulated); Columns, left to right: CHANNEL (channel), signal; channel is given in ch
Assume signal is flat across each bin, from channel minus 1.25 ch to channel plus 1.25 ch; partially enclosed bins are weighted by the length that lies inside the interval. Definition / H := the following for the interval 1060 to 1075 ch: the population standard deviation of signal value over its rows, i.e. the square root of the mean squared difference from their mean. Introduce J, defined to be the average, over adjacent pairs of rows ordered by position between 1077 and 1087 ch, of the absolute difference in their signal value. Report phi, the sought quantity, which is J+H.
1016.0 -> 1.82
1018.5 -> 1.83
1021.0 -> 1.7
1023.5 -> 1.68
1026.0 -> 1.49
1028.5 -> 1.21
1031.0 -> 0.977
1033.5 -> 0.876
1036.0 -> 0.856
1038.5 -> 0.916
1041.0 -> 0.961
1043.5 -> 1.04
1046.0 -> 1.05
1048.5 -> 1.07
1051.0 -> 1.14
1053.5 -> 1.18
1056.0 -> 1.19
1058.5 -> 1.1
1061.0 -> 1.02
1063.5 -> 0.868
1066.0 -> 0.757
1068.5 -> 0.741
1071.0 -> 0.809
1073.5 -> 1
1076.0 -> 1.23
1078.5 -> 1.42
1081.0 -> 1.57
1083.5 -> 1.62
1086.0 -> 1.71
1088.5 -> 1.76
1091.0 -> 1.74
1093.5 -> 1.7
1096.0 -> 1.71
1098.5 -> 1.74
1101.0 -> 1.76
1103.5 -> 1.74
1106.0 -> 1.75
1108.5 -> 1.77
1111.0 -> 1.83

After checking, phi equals 0.21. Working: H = 0.11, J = 0.10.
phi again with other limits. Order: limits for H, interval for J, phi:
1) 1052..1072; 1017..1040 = 0.30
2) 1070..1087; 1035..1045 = 0.37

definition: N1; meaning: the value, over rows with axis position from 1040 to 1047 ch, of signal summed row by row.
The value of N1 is 3.1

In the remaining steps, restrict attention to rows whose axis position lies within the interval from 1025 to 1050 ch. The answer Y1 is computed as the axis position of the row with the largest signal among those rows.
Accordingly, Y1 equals 1026.0 ch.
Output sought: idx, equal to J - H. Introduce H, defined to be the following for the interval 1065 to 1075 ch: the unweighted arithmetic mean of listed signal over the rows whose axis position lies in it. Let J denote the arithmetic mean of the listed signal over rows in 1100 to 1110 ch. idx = 0.9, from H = 0.8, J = 1.8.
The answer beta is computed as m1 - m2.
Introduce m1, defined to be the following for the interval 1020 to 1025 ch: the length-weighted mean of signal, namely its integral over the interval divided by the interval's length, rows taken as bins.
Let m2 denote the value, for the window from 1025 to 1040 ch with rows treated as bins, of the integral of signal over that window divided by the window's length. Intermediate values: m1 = 1.68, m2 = 1.05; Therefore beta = 0.6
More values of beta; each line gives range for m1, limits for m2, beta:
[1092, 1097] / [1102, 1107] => 0.0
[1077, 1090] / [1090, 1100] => -0.1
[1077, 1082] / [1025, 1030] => 0.2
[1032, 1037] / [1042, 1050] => -0.2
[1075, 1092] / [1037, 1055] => 0.5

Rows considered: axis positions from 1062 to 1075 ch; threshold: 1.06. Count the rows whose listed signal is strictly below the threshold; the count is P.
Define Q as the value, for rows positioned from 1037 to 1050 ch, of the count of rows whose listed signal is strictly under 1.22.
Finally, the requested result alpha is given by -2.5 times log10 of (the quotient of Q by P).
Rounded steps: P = 5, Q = 5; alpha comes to 0.0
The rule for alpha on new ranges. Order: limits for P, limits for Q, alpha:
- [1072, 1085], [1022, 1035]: -1.2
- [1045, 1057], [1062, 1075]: -1.7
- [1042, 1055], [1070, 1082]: 0.0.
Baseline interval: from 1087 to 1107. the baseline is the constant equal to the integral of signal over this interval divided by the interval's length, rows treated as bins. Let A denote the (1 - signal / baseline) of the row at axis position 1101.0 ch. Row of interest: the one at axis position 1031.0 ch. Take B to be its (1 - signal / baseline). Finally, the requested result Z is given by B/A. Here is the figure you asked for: -33.0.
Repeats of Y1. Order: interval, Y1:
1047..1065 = 1056.0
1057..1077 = 1076.0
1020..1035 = 1021.0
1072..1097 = 1088.5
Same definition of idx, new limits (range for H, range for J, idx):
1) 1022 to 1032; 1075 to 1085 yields 0.1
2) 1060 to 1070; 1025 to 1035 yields 0.3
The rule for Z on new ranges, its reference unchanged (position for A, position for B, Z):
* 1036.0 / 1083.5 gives 0.1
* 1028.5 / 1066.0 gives 1.9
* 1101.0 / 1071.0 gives -40.3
